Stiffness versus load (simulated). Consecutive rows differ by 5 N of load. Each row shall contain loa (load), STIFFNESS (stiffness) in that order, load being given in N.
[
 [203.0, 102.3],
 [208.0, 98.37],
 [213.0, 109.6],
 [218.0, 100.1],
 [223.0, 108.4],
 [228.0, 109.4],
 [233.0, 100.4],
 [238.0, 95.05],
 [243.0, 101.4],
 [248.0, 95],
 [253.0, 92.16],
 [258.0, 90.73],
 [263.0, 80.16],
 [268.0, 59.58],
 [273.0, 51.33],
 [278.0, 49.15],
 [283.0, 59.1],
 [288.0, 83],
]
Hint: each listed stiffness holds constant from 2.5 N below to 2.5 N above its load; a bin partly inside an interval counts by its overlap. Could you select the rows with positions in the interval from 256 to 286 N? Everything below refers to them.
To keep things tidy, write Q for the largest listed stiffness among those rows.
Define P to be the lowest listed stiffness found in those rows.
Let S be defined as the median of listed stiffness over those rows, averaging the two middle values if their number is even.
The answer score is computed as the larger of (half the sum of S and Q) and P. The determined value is 75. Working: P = 49.15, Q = 90.73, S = 59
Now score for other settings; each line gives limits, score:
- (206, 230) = 109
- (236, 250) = 98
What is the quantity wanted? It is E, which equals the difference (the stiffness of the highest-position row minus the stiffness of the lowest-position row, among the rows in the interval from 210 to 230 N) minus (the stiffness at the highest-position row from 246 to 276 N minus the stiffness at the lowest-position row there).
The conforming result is 43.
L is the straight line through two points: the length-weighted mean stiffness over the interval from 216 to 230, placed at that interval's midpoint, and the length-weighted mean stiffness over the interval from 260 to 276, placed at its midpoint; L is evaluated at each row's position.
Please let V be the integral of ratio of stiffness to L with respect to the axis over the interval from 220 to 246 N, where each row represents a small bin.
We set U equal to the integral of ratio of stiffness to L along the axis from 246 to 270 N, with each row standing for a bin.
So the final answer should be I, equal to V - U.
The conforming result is 0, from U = 27.3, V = 27.7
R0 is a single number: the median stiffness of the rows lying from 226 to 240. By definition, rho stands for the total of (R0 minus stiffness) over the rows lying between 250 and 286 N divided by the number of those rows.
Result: 32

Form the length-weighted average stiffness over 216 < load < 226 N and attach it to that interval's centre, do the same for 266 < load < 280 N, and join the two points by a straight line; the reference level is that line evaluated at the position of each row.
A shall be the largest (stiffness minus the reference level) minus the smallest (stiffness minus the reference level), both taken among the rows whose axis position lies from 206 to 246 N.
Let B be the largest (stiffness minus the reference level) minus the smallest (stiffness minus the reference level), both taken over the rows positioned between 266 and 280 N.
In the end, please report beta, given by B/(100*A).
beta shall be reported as 0.0009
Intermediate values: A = 38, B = 3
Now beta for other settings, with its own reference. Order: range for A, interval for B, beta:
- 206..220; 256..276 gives 0.0152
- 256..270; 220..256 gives 0.0063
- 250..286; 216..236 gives 0.0078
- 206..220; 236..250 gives 0.0070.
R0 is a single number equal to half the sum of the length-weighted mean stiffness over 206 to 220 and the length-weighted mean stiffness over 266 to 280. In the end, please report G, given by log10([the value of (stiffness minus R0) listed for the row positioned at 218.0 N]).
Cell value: 1.34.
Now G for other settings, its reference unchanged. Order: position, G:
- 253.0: 1.15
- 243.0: 1.37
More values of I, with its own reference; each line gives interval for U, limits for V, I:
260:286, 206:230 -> -4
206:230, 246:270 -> 4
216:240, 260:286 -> 2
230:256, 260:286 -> -2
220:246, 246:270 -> 0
